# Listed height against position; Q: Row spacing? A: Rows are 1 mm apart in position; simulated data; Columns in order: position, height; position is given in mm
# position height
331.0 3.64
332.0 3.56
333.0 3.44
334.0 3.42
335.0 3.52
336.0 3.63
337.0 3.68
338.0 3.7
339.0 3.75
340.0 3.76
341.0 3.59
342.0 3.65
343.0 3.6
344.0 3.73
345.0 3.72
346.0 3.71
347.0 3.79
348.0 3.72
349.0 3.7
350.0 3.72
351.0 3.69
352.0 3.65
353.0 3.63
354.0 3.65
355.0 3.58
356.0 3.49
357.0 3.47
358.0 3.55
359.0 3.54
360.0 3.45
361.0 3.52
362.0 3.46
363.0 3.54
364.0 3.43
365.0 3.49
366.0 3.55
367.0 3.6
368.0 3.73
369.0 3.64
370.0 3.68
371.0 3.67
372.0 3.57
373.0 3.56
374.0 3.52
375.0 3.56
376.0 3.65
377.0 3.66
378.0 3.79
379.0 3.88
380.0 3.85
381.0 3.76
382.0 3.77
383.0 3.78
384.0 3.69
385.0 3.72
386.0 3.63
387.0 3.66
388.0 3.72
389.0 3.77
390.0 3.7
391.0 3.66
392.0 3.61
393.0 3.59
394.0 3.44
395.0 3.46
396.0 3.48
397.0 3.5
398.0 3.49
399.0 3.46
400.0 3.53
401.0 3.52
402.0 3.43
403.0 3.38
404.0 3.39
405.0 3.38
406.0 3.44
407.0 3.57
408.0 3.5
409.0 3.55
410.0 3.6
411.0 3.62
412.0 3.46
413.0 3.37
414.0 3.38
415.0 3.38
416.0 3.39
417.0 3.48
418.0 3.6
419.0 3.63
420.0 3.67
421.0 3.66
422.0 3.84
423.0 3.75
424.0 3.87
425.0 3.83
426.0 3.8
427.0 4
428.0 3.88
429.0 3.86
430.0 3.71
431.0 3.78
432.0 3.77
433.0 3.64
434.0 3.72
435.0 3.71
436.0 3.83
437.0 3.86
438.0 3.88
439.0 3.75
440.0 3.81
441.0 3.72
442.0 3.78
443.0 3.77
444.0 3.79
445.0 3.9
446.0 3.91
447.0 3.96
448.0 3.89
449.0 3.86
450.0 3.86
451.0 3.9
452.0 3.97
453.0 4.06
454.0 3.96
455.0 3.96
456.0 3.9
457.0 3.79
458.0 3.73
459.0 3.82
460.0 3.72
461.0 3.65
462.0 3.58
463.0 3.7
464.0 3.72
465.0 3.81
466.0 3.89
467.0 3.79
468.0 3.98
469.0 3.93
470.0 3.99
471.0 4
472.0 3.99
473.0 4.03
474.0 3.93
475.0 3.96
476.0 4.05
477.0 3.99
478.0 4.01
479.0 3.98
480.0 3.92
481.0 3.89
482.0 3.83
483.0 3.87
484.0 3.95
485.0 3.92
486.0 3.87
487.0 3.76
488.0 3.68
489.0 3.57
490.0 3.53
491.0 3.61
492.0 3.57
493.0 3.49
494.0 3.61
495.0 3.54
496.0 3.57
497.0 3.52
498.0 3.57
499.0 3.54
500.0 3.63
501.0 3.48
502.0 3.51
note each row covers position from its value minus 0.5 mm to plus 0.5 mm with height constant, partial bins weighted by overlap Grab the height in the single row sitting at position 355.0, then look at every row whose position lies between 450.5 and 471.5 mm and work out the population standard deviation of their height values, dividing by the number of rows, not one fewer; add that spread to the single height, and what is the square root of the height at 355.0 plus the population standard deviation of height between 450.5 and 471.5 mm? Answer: 1.926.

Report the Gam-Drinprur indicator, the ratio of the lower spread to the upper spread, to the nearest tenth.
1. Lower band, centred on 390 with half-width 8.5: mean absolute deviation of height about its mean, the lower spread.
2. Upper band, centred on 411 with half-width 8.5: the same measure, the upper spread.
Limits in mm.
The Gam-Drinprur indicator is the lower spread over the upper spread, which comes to 1.1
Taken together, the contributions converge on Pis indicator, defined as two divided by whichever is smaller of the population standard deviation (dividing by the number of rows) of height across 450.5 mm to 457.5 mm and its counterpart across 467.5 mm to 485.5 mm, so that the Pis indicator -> 36.1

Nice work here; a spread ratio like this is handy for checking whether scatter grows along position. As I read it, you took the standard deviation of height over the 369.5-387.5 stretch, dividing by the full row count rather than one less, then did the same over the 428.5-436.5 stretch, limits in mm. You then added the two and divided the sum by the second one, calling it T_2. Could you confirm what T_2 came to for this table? 2.5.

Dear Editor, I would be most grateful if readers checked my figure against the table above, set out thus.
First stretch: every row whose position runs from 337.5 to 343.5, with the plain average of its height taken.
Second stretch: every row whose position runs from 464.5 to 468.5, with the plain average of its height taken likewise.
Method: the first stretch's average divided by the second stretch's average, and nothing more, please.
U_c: 0.95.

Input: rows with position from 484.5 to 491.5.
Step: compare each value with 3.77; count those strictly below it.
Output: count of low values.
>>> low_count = 5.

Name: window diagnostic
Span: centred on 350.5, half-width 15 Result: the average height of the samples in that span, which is 3.62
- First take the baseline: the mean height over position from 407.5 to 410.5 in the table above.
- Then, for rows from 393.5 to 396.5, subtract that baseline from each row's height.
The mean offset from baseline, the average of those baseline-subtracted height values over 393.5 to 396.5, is -0.1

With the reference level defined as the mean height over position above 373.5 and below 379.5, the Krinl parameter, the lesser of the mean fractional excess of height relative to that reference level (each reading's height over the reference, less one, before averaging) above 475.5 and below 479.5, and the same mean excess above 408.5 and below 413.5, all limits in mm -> -0.04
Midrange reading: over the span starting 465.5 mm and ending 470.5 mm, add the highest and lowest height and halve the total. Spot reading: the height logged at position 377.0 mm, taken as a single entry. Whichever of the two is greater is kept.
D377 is 3.89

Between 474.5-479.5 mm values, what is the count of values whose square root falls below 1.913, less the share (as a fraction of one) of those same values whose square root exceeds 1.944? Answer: -1.00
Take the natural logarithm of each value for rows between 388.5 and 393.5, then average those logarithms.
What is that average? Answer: 1.299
